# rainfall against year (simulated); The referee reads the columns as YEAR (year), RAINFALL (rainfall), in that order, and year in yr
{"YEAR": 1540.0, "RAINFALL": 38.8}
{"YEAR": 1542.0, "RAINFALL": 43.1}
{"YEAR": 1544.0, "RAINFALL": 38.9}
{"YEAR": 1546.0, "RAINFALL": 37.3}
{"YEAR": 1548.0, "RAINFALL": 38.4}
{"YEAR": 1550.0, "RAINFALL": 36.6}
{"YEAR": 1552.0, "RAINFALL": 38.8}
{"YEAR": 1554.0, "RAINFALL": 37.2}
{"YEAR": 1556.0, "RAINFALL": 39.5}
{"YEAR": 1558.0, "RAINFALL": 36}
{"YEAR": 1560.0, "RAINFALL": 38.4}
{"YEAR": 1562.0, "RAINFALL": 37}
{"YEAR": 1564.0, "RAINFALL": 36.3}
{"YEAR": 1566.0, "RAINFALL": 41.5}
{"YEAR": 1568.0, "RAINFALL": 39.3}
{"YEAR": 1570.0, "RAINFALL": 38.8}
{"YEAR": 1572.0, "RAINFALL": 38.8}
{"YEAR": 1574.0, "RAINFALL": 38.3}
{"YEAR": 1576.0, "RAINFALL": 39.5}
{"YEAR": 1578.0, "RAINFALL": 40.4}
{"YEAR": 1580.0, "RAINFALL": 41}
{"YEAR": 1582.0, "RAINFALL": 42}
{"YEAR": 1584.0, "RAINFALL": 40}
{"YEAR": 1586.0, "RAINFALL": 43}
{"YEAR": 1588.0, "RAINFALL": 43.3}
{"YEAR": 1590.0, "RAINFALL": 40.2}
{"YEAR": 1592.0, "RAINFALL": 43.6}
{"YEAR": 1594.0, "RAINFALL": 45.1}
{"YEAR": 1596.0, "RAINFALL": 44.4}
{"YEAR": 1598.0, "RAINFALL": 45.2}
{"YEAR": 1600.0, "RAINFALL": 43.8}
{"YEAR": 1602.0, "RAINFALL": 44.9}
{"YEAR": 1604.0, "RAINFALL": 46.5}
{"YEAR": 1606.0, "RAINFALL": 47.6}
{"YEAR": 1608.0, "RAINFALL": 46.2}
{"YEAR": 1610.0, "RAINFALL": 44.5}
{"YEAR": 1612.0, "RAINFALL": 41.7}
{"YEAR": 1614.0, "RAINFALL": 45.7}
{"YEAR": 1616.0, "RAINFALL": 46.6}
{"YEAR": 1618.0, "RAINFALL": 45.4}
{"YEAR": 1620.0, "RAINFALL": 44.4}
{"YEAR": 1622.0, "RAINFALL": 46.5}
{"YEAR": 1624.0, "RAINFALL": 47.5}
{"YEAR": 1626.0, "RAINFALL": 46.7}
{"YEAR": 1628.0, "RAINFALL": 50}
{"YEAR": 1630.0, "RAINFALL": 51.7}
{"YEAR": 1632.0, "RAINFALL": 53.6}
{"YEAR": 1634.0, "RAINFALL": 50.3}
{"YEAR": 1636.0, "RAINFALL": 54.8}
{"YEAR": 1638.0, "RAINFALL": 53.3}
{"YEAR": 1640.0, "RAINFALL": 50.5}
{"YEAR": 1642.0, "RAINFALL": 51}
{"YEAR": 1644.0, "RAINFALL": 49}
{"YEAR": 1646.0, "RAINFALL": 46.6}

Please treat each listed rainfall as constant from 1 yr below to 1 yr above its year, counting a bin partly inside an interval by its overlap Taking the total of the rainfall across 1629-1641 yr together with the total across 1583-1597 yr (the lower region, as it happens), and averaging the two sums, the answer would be 307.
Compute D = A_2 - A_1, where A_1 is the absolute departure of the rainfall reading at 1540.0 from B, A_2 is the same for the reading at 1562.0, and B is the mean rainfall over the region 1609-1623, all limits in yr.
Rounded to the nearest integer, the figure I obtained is 2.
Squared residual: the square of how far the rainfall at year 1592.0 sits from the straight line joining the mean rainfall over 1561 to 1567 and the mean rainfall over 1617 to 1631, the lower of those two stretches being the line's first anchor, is 1.1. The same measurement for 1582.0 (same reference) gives 1.0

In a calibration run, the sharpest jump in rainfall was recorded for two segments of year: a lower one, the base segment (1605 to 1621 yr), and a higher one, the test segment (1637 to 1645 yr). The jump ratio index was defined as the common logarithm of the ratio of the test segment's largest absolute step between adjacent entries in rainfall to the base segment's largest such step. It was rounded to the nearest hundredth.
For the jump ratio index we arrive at -0.15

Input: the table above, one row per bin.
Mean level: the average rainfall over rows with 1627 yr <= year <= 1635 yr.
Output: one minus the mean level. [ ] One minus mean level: -50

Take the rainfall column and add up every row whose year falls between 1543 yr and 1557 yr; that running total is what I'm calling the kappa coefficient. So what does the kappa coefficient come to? 267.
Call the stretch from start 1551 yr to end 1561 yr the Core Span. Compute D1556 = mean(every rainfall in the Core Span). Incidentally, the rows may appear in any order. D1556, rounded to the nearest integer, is 38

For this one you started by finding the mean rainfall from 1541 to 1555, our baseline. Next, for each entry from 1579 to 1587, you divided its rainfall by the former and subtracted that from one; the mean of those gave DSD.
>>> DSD -0.07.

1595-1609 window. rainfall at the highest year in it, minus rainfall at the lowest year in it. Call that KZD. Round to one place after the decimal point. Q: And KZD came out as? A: 1.8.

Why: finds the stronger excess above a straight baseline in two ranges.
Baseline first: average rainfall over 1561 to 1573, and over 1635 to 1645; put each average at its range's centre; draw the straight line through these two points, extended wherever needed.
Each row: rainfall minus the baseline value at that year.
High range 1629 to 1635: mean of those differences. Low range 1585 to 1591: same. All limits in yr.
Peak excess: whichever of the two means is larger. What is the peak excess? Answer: 1.6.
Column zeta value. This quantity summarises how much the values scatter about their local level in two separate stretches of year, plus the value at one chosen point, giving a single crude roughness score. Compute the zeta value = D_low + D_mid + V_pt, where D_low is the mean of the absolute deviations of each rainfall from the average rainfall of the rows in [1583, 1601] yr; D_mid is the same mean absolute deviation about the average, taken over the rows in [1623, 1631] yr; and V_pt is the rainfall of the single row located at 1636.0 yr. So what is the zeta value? 58.1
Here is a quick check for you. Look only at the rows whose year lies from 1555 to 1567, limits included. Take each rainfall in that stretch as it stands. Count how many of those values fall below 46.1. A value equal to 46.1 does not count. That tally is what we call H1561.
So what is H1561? 6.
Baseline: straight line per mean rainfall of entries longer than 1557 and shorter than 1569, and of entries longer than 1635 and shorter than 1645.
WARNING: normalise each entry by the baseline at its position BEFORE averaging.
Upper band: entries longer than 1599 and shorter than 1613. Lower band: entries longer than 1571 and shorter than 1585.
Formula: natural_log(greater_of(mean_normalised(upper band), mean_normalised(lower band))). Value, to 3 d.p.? -0.014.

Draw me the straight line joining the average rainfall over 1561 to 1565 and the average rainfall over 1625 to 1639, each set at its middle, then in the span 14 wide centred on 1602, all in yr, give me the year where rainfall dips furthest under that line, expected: 1600.0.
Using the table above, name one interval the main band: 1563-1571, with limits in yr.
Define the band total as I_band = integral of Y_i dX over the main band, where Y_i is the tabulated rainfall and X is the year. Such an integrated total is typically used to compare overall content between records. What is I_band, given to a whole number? 312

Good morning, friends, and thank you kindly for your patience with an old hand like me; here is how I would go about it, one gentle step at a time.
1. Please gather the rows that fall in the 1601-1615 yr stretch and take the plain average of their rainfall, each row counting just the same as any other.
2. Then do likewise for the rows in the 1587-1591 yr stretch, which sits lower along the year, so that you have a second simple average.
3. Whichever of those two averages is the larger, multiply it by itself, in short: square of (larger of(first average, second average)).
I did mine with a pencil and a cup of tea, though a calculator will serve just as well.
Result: 2052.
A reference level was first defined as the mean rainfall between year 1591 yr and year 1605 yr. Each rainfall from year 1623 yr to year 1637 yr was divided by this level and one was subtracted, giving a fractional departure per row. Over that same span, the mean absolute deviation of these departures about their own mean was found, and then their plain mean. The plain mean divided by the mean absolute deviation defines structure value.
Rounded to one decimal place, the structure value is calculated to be 2.5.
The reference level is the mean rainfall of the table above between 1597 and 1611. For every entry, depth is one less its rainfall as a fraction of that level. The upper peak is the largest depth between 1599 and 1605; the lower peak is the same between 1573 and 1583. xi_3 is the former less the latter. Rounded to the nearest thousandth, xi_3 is -0.121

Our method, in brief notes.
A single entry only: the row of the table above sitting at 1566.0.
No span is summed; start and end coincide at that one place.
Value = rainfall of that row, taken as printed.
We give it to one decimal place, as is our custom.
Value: 41.5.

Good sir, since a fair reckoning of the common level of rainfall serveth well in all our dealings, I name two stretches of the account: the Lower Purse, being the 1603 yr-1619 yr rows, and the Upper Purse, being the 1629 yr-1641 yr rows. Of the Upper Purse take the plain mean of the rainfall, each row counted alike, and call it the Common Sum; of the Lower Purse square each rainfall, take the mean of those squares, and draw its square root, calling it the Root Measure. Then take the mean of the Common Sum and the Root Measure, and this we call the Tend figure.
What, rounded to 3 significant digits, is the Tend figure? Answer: 49.0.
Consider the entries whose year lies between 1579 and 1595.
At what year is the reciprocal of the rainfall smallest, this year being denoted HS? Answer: 1594.0 yr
